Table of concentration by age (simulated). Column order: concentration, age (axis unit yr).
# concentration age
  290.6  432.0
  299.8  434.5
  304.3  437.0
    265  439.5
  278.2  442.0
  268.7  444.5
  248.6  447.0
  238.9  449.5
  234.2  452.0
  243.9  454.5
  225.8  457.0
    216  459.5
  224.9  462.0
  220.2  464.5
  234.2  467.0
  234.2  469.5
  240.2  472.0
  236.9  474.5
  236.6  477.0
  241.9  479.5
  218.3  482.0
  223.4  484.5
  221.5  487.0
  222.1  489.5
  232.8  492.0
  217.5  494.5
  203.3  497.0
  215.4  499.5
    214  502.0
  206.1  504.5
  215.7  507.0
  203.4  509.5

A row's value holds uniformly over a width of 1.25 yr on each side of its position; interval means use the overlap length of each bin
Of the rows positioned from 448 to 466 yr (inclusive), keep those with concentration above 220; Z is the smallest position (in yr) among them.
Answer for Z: 449.5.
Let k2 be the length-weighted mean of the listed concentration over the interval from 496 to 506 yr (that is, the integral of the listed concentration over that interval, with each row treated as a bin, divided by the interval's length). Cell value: 210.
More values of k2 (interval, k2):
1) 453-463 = 228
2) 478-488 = 227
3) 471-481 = 238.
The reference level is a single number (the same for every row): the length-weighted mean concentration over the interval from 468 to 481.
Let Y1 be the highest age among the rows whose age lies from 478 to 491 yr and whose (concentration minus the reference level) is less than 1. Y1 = 489.5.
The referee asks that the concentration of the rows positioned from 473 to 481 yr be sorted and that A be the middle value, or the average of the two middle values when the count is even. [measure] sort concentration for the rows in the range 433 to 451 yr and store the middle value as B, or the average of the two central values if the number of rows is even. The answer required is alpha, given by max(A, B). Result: 269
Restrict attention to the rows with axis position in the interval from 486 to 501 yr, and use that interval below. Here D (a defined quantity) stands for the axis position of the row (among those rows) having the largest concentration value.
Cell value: 492.0 yr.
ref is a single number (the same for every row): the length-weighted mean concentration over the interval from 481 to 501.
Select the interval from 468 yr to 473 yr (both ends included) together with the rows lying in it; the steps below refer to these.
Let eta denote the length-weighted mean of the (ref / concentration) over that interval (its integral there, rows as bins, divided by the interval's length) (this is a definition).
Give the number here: 0.93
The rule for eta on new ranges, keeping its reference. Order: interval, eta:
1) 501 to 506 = 1.04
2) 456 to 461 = 0.99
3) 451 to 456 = 0.92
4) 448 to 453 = 0.92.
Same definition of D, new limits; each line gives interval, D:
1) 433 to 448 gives 437.0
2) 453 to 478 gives 454.5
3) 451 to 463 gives 454.5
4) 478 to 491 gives 479.5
